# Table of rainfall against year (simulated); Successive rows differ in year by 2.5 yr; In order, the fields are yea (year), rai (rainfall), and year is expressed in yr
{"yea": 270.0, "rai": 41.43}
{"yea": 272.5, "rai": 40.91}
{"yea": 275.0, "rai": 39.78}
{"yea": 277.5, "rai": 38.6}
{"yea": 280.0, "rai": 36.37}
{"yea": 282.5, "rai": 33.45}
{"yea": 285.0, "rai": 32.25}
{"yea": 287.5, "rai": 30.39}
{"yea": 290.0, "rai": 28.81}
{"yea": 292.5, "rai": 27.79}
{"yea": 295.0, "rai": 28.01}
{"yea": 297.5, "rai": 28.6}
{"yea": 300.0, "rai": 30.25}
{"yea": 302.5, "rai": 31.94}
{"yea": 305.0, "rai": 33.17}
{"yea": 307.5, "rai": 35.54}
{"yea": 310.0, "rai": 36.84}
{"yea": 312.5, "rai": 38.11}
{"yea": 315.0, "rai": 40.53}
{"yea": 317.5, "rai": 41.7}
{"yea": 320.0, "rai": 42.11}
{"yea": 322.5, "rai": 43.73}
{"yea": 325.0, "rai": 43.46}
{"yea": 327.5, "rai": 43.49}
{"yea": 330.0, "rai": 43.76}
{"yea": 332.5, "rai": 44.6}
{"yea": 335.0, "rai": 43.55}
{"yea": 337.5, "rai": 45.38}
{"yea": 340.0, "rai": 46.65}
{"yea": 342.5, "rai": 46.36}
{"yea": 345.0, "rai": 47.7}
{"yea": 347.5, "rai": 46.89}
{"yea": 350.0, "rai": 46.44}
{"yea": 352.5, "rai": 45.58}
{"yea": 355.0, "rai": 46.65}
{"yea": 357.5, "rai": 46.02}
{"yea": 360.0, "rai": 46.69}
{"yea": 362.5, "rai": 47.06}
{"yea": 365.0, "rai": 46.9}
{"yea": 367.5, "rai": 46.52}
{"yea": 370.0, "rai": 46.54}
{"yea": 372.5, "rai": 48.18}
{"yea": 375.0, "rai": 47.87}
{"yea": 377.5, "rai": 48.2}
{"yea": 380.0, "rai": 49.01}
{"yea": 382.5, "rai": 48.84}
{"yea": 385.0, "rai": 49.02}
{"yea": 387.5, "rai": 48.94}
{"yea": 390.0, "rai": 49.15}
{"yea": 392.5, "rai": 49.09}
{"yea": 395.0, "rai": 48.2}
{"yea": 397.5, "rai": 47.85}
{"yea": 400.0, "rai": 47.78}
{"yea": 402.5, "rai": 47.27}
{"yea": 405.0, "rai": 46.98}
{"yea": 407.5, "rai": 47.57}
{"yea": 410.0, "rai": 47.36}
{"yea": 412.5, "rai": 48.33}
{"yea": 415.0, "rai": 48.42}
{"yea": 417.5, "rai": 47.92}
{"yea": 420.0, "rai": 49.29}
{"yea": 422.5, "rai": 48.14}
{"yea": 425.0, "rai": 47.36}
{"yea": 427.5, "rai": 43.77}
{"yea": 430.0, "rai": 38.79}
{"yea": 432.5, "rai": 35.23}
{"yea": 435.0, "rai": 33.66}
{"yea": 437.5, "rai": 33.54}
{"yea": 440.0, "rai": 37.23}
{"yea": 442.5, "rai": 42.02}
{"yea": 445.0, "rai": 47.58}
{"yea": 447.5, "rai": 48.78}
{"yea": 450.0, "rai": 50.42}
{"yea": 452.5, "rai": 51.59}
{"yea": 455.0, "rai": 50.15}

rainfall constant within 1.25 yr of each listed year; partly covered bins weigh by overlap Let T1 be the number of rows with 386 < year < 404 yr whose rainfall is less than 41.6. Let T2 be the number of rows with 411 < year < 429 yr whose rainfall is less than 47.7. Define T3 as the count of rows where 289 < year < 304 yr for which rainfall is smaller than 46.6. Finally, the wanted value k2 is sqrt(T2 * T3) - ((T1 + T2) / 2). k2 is 2.5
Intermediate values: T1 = 0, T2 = 2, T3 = 6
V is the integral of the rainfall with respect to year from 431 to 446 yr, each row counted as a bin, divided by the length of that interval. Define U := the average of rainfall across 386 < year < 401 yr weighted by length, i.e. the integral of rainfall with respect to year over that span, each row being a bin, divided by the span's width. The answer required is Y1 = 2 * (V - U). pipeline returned -21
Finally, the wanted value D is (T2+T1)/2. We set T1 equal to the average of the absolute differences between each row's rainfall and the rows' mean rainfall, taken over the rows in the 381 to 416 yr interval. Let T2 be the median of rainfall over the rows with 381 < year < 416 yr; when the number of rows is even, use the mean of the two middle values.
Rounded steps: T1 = 0.6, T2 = 48.3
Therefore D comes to 24.4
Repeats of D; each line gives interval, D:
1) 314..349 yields 22.7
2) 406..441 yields 26.4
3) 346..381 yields 23.8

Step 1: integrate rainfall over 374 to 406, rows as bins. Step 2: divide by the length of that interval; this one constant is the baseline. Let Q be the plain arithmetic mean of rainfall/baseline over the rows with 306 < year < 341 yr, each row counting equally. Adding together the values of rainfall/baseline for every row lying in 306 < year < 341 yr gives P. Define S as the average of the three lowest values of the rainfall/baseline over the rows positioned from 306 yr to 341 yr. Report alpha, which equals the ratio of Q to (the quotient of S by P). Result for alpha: 13.9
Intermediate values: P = 12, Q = 0.87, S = 0.8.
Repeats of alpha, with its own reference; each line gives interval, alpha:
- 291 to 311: 5.8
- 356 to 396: 16.4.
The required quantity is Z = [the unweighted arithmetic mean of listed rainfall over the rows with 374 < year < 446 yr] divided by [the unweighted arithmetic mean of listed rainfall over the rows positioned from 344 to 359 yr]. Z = 0.98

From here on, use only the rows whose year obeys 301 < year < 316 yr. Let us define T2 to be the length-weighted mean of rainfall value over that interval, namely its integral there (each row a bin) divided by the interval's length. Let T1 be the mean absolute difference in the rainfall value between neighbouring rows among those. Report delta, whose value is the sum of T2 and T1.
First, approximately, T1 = 1.7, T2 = 35.9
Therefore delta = 37.6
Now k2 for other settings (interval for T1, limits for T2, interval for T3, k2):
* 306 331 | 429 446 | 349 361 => -0.9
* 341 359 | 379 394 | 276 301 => 0.0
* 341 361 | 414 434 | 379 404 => -2.0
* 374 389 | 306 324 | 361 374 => 0.2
